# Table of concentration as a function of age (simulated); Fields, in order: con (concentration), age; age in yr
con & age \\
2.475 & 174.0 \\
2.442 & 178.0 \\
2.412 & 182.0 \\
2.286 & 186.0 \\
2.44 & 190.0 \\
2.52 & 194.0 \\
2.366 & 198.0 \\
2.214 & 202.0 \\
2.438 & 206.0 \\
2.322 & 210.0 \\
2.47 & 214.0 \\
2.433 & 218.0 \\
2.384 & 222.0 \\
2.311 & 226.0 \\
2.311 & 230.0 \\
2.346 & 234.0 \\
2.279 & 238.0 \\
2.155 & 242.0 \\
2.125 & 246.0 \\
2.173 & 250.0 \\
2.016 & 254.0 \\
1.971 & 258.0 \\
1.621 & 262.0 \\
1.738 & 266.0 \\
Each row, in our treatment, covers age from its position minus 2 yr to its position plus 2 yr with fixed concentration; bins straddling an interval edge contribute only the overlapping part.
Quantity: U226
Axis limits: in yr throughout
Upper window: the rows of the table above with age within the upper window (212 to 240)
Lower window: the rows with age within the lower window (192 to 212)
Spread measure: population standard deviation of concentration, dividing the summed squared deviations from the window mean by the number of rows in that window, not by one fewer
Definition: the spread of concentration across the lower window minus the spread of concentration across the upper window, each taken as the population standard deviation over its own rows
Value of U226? 0.039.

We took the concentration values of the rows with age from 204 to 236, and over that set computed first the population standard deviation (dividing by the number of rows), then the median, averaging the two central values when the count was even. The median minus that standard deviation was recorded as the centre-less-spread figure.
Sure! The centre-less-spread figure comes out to 2.31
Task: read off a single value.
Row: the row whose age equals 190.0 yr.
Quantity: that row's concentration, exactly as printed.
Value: 2.44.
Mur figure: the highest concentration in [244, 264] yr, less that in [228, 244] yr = -0.17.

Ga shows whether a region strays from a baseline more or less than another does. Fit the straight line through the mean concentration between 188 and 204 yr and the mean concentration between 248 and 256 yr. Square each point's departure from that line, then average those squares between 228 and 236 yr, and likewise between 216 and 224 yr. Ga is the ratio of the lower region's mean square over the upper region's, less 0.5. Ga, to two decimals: 0.75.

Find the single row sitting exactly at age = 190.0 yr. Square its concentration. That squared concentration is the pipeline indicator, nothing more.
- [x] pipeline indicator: 5.95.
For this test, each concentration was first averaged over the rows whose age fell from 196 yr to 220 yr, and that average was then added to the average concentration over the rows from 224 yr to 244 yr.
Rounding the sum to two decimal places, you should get 4.65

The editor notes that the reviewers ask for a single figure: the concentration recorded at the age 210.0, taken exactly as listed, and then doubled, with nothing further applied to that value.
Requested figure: 4.64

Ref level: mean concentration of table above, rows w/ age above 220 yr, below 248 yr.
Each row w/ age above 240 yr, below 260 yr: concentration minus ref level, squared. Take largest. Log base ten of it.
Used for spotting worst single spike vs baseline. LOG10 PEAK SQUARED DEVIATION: -1.0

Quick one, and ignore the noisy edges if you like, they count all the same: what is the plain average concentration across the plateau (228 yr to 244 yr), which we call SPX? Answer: 2.27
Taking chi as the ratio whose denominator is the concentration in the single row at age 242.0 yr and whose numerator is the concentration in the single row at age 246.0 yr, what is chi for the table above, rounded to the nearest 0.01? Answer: 0.99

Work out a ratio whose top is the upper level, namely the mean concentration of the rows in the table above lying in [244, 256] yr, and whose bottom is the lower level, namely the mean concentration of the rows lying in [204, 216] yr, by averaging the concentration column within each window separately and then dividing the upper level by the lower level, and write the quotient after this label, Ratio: 0.873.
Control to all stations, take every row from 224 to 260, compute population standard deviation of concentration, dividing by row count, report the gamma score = 0.127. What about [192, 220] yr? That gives 0.095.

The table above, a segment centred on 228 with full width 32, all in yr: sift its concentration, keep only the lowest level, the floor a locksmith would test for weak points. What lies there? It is 2.155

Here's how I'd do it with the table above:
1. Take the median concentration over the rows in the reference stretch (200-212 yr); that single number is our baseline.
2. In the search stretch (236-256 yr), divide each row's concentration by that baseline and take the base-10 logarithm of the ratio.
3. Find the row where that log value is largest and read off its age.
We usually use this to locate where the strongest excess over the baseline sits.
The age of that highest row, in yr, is 238.0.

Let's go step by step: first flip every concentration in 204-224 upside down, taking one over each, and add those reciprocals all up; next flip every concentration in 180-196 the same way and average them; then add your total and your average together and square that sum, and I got 6.20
